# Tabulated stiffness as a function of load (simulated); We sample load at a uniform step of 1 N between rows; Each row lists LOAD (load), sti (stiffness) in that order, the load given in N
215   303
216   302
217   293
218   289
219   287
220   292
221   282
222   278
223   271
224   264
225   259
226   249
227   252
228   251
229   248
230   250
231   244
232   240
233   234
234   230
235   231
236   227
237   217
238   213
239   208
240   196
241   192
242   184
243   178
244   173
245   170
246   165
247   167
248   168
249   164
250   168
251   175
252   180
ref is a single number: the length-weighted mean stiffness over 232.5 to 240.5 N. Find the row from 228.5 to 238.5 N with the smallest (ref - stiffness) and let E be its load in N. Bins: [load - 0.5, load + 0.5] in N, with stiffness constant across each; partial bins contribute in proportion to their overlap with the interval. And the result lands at 230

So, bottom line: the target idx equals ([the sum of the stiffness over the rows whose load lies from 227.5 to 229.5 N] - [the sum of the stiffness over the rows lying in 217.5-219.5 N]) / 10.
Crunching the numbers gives -8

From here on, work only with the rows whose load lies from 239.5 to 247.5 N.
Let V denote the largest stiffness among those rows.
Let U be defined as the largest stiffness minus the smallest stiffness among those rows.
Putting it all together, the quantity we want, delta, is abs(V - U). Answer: 165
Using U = 31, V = 196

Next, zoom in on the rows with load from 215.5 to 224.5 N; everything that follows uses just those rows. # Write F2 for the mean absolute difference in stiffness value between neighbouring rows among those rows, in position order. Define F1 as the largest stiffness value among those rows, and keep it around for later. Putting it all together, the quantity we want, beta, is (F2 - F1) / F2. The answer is -49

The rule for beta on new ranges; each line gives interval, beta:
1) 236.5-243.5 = -32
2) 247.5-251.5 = -34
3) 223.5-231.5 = -61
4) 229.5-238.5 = -50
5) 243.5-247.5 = -51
